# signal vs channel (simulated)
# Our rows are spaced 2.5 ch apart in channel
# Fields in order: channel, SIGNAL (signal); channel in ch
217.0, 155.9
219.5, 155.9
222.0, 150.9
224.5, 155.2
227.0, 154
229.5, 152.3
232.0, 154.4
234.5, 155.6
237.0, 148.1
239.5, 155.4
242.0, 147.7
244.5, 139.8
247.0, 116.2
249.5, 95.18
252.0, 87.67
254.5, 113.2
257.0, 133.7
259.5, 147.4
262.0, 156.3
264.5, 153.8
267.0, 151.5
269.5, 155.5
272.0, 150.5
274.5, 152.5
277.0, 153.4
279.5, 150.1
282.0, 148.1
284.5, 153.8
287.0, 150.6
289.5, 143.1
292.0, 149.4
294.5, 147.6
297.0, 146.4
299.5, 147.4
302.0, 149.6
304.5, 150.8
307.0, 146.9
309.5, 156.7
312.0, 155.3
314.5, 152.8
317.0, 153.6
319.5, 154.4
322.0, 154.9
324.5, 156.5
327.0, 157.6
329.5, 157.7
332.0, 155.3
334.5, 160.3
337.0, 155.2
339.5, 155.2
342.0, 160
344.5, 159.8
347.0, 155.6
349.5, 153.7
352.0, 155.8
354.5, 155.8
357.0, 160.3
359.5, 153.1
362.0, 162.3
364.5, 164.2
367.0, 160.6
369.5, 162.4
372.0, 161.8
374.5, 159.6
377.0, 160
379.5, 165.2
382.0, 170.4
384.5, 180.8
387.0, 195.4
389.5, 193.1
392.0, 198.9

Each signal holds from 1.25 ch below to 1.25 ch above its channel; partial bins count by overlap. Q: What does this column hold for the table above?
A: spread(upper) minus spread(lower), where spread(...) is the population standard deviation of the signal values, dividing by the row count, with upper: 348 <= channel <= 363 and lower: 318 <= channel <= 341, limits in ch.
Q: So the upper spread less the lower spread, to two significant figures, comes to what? 1.6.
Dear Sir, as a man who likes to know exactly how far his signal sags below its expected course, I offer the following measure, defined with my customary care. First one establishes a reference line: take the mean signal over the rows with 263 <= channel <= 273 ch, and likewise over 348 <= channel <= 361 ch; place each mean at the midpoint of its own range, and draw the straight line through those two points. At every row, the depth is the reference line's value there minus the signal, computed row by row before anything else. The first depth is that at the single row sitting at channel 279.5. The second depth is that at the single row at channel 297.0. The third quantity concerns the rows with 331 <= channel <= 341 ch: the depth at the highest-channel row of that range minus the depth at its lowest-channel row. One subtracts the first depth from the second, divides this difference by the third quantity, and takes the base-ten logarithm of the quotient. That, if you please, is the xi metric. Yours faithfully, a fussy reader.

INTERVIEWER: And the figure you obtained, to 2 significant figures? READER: 1.1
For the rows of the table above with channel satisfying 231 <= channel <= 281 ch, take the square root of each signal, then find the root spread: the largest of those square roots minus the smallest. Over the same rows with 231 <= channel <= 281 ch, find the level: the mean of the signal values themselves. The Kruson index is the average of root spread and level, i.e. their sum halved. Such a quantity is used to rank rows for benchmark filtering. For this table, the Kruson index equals 72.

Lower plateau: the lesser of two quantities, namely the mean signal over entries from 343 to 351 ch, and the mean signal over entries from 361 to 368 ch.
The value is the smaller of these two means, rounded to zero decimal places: 156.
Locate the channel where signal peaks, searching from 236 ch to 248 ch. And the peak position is 239.5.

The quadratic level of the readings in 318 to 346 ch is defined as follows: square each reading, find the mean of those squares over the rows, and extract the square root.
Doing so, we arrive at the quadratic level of 157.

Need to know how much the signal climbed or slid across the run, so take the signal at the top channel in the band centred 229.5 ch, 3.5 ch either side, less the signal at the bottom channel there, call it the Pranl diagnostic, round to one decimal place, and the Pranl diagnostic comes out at 0.4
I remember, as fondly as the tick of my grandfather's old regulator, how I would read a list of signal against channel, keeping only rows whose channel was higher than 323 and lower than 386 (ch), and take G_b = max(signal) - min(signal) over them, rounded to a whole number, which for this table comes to 28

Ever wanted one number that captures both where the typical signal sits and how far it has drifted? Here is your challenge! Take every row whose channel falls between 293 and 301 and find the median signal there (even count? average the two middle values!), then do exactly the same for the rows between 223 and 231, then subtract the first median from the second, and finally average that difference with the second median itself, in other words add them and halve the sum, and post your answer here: 80.3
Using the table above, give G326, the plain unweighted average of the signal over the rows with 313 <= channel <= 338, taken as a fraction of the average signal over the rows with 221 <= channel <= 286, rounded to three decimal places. 1.086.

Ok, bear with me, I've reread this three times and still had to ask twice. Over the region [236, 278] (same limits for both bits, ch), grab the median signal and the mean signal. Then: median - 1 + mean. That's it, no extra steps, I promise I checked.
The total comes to 286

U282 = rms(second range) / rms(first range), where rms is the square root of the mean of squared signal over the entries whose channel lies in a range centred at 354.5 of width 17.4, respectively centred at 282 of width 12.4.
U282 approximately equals 1.04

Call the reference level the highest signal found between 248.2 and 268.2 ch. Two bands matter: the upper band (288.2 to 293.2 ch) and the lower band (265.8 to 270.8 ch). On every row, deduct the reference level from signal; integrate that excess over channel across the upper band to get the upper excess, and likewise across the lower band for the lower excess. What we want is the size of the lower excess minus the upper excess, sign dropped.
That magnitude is 36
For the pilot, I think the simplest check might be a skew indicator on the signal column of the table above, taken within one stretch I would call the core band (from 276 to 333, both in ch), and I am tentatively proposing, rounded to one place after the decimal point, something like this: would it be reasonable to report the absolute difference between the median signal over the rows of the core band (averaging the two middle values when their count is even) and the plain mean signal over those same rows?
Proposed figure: 1.0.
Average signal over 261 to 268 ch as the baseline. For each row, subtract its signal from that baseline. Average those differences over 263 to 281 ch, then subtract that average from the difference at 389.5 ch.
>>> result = -41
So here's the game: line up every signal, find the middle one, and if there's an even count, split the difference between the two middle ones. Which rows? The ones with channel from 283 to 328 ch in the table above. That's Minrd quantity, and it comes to 152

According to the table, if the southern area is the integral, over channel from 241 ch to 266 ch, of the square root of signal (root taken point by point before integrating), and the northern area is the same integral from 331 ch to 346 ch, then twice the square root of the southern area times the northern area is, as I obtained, 462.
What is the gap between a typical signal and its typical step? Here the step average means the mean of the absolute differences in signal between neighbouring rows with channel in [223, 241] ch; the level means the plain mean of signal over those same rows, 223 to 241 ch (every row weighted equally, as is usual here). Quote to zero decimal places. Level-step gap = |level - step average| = 150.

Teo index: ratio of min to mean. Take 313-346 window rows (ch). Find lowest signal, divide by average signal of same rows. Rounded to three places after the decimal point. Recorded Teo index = 0.977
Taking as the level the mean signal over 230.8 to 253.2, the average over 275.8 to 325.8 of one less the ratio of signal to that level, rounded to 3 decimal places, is -0.133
